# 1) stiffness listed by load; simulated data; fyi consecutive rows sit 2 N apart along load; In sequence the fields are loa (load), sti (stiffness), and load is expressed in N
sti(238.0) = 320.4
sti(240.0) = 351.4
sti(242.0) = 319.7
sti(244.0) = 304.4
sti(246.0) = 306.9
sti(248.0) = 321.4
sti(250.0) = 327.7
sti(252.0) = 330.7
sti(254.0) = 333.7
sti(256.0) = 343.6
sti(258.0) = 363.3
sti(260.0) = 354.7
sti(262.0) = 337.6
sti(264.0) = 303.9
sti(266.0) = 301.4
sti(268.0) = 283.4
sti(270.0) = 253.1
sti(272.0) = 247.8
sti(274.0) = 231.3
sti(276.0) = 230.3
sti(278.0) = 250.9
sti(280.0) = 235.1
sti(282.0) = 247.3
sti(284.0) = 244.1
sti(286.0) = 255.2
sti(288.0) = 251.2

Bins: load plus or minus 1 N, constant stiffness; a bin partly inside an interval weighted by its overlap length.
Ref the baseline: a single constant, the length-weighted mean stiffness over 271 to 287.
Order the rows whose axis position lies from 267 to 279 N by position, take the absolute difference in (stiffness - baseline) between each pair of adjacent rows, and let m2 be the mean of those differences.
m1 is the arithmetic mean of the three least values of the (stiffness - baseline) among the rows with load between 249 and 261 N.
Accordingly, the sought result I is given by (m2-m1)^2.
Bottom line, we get 5360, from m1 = 88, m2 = 14.7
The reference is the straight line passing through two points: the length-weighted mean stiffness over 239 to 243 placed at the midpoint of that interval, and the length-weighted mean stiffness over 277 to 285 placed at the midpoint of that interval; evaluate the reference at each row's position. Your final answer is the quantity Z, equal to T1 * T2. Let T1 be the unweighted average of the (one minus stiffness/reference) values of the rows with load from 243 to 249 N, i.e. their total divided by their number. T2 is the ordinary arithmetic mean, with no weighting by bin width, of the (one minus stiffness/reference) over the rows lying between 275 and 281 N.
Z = 0.002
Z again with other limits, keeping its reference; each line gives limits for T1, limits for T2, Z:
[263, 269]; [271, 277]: -0.006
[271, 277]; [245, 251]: 0.000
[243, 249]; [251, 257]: -0.004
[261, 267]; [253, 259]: 0.017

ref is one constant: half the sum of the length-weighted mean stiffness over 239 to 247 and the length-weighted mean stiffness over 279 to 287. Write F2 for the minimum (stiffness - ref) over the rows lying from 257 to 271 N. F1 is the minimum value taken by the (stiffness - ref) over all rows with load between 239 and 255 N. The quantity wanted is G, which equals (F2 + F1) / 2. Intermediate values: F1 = 21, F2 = -30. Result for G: -4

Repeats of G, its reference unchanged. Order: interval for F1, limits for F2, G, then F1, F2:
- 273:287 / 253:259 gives -1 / -53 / 51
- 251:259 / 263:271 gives 9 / 48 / -30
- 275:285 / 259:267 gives -17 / -53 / 18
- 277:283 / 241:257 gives -13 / -48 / 21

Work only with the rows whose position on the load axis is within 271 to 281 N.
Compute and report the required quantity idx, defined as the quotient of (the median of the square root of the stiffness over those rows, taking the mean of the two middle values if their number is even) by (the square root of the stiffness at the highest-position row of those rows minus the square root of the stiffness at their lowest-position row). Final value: -38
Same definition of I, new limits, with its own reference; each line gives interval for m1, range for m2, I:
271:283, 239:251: 604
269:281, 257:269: 702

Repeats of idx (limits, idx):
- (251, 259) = 21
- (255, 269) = -11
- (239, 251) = -28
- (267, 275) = -10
